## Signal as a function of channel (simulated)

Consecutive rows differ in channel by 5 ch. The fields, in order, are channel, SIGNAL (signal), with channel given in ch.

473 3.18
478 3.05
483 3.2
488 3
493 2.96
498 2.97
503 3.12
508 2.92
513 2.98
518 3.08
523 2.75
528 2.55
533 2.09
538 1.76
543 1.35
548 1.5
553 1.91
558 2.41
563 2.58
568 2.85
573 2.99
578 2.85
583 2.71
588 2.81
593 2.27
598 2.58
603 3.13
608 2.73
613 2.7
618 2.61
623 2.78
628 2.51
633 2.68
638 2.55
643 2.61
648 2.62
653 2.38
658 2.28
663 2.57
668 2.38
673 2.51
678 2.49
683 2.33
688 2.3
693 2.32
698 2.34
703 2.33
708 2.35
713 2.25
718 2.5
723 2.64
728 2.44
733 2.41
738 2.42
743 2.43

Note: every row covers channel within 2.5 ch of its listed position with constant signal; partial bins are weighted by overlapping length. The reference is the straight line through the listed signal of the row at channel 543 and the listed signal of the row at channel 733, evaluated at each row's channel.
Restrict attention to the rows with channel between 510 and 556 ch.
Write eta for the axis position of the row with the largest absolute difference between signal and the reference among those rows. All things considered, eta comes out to 518 ch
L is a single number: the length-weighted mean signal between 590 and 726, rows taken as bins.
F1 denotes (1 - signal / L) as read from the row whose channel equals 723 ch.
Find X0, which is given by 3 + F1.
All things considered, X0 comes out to 2.95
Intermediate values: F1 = -0.052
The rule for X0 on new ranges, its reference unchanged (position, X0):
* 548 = 3.40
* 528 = 2.98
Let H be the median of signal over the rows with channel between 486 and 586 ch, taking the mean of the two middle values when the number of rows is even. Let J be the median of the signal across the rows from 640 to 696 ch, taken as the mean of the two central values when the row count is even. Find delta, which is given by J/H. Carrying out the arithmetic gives 0.85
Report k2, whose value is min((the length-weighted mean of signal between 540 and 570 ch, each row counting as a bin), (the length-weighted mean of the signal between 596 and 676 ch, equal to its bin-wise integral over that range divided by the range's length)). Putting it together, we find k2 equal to 2.08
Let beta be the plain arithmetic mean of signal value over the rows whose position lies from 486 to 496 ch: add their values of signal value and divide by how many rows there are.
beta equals 3.0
